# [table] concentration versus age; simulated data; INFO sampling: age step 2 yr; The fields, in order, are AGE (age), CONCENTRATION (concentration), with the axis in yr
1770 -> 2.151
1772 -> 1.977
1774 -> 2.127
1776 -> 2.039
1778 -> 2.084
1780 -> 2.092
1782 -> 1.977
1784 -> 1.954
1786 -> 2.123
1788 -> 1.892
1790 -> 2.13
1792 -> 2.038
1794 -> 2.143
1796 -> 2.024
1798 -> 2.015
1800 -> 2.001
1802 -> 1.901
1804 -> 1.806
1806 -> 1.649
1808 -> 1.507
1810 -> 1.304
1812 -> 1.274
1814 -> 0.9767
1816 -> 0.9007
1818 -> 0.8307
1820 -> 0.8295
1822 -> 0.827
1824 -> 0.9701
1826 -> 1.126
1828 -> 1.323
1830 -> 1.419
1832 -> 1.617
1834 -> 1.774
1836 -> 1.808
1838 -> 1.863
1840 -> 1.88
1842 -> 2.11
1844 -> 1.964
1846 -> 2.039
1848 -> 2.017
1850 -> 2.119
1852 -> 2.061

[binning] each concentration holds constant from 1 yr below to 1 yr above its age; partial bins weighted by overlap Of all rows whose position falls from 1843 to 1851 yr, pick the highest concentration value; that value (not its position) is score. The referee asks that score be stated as 2.119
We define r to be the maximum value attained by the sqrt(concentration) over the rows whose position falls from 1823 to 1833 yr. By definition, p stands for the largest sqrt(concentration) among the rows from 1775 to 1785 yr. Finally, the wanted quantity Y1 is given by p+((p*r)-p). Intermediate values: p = 1.45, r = 1.27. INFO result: 1.8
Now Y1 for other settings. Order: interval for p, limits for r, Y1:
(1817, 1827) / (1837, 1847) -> 1.5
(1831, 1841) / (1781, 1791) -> 2.0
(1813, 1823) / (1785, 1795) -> 1.4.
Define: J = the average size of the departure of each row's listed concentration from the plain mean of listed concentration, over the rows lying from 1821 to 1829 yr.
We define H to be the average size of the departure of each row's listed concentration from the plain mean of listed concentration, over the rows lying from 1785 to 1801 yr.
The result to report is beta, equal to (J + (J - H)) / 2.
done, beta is 0.13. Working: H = 0.06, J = 0.16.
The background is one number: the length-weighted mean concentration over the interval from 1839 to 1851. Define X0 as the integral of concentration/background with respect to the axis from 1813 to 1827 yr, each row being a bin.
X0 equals 6.4 yr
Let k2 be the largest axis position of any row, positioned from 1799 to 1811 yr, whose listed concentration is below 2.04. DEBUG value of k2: 1810 yr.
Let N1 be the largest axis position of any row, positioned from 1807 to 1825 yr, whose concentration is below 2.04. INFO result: 1824 yr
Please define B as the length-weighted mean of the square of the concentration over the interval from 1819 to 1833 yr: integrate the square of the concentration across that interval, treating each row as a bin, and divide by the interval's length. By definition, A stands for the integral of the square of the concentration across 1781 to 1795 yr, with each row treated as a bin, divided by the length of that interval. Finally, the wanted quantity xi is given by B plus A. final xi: 5.6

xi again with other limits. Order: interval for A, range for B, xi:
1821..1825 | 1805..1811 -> 3.0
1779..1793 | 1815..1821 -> 4.9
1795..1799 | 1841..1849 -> 8.2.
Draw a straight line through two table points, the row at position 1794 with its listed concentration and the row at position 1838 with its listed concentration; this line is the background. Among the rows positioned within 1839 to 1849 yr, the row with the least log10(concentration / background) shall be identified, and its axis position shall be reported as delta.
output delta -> 1840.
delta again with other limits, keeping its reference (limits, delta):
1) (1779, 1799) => 1788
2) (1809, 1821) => 1818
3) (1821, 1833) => 1822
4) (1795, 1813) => 1812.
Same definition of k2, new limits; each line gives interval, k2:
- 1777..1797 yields 1796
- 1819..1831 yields 1830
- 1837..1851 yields 1848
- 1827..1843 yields 1840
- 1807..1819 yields 1818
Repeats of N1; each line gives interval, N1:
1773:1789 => 1788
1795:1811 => 1810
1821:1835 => 1834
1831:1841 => 1840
